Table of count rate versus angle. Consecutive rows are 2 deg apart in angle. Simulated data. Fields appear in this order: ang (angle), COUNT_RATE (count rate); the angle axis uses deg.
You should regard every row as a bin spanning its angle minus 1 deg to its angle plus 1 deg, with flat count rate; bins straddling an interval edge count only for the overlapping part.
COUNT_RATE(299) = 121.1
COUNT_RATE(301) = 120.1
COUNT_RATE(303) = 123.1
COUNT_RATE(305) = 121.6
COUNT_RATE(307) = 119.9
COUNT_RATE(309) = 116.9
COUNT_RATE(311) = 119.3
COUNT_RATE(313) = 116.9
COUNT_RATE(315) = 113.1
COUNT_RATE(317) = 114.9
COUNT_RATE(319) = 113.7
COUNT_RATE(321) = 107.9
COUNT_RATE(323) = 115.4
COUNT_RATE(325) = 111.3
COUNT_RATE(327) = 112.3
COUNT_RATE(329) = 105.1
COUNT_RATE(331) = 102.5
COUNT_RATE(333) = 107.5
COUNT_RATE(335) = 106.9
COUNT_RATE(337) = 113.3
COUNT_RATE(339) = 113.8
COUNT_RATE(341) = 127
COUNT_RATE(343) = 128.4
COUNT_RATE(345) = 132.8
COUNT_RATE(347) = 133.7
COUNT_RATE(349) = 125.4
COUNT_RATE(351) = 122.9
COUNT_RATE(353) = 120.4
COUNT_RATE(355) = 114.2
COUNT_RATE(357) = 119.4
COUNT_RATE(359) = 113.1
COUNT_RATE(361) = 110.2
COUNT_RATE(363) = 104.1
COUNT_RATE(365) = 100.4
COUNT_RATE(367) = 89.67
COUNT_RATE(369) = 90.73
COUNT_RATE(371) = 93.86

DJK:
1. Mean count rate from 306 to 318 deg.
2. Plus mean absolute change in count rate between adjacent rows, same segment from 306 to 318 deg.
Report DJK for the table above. 120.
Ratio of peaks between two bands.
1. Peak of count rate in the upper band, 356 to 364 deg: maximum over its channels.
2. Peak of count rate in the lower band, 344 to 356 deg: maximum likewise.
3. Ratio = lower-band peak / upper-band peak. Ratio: 1.12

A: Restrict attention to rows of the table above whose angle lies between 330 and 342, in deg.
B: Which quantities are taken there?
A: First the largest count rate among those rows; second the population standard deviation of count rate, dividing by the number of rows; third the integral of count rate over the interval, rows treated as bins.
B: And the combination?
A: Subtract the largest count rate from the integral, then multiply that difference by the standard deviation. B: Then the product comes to 9493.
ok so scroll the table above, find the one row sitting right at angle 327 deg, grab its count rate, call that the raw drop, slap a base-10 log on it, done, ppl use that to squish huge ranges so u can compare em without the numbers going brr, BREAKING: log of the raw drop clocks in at 2.050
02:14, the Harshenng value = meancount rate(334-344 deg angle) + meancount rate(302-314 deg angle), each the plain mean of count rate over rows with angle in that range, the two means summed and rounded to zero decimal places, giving 237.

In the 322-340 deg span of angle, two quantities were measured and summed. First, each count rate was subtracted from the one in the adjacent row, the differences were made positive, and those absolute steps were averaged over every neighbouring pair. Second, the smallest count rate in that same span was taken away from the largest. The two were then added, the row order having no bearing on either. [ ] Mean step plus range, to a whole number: 16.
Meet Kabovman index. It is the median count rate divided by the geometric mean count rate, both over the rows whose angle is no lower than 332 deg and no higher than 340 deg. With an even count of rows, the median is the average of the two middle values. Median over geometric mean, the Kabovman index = 1.00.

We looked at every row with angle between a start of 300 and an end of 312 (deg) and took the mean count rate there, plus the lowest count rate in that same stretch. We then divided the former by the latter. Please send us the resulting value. 1.03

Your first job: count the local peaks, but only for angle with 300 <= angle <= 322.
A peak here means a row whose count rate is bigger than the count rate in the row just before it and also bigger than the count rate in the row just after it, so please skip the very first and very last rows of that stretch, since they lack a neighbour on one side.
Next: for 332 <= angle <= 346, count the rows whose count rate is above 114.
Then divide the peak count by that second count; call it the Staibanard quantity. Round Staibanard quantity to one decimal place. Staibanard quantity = 1.0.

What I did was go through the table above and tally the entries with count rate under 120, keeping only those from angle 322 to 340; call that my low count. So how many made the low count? 9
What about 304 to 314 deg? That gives 4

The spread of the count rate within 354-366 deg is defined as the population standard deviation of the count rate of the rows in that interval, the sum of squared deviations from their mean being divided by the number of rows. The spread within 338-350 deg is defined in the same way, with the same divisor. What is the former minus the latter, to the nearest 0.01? -0.19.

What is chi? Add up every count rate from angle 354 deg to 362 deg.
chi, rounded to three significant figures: 457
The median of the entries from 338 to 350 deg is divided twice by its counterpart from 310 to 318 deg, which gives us 0.0095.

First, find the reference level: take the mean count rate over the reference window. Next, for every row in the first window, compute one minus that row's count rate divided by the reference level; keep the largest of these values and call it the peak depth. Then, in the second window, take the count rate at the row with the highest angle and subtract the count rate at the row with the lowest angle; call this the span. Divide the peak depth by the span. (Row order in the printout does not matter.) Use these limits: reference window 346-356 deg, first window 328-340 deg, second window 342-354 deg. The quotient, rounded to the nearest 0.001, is -0.021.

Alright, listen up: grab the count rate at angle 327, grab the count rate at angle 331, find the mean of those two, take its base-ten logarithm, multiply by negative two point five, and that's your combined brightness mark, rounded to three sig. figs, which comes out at -5.08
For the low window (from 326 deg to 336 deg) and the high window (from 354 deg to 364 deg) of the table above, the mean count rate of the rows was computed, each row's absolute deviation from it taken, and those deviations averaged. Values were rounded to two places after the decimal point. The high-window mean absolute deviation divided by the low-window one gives 1.65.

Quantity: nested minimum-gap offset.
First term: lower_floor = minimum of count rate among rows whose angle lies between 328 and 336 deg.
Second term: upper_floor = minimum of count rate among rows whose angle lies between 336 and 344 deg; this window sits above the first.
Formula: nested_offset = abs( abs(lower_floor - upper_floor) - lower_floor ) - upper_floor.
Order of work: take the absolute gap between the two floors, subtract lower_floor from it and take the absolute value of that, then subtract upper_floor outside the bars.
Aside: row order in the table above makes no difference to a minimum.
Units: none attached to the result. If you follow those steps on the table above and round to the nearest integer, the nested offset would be -22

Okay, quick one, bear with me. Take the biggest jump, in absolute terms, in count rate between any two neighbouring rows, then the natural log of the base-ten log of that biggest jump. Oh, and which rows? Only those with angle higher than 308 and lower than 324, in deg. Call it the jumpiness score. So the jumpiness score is -0.13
